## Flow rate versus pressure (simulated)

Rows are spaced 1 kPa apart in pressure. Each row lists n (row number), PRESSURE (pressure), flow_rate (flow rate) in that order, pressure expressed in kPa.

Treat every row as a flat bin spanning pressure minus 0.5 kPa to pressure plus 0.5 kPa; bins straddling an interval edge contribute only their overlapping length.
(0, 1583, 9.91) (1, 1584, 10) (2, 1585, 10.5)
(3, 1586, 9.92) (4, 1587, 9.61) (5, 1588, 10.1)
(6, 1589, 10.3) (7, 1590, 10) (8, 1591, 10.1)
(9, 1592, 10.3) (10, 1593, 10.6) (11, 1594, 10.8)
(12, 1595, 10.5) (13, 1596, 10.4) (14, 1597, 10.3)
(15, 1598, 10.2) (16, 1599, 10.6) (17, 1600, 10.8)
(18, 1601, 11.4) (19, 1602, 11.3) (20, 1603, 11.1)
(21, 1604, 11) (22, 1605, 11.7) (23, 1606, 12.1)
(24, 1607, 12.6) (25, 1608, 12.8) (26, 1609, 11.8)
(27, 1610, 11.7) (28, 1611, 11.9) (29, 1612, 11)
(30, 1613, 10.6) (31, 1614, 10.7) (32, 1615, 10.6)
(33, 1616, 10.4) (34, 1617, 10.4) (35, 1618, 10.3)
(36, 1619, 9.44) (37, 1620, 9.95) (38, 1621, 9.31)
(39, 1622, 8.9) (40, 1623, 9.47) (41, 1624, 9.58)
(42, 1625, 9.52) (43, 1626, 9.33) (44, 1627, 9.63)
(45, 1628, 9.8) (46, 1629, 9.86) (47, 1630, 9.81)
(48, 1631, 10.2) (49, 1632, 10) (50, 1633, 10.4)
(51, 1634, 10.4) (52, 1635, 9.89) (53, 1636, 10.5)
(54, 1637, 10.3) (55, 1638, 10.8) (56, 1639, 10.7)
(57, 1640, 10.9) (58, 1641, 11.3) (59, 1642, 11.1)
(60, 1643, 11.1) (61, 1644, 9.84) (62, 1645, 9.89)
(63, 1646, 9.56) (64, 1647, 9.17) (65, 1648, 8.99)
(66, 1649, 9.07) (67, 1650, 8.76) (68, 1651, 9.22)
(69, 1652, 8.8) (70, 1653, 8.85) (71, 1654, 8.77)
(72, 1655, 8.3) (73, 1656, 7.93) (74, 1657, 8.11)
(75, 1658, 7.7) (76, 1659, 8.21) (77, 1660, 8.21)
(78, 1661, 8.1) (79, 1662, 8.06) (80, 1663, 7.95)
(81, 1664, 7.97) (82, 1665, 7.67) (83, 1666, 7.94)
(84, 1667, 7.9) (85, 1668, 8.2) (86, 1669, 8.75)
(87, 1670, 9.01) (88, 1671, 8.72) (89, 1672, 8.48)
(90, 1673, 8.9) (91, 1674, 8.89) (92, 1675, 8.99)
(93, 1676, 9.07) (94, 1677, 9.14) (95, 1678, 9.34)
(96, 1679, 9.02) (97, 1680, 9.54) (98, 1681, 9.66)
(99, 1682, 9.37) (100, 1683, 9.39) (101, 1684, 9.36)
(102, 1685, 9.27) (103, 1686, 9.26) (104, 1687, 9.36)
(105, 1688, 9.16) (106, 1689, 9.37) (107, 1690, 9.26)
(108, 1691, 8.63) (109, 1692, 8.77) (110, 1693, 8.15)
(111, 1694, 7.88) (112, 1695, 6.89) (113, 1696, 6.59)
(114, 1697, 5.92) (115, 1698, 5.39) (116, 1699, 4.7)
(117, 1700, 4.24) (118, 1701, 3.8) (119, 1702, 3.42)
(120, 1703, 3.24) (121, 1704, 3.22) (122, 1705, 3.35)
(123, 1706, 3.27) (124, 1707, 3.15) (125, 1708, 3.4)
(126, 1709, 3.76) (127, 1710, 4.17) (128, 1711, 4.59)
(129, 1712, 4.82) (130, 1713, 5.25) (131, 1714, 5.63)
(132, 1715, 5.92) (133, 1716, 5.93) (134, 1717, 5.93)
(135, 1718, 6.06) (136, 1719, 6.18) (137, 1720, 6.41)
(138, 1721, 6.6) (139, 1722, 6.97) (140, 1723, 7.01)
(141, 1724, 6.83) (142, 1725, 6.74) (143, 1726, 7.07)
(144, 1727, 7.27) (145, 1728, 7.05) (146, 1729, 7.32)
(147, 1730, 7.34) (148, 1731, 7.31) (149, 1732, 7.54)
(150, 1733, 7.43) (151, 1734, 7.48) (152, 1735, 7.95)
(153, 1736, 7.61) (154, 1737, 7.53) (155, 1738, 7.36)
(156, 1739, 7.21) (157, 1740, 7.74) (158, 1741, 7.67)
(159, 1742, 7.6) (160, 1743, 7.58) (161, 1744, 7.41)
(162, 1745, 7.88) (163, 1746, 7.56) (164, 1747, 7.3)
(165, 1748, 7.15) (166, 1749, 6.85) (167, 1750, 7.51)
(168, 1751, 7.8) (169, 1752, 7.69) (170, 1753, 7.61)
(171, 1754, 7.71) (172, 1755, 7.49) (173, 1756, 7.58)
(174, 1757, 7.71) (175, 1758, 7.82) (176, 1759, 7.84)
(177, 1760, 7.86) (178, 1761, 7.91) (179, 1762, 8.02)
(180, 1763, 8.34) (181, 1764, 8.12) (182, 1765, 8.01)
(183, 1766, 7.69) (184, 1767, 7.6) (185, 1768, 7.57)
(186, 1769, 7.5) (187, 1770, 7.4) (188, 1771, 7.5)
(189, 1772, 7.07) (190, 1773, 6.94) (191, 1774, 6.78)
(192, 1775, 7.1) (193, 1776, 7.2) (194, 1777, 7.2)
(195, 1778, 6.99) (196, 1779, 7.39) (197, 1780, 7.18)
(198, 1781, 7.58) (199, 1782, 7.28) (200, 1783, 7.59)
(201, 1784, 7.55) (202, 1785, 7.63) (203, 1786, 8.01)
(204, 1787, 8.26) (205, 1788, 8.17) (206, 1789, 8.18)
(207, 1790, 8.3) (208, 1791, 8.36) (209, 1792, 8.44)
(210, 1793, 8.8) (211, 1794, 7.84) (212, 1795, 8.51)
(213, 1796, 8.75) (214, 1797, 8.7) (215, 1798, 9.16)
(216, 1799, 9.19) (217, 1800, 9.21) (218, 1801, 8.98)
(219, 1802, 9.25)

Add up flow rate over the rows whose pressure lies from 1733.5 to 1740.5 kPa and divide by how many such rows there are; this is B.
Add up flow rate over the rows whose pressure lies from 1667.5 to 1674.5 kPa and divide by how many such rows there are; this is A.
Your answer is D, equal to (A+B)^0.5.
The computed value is 4.0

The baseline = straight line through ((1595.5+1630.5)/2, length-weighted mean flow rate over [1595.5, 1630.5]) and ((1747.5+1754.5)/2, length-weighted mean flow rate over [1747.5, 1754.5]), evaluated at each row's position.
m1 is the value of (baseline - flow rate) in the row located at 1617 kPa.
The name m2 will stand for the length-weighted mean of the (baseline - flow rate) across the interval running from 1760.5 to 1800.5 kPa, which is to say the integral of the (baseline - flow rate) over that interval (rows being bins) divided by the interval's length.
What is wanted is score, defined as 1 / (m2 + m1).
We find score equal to -1.0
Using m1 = 0.1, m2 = -1.1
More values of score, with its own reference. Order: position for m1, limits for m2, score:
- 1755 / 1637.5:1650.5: -3.2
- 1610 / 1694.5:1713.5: 0.3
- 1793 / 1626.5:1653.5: -0.4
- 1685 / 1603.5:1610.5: -0.6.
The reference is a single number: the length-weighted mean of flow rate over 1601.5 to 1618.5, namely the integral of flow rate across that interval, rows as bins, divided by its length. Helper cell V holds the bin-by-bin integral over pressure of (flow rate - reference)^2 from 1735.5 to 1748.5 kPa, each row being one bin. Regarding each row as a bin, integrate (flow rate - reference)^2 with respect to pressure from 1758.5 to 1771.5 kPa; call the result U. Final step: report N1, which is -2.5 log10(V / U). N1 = -0.2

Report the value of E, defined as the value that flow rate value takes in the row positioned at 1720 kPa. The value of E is 6.41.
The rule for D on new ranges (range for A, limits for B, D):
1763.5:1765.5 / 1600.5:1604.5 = 4.4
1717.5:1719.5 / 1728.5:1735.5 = 3.7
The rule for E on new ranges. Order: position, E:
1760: 7.86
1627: 9.63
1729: 7.32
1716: 5.93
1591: 10.1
